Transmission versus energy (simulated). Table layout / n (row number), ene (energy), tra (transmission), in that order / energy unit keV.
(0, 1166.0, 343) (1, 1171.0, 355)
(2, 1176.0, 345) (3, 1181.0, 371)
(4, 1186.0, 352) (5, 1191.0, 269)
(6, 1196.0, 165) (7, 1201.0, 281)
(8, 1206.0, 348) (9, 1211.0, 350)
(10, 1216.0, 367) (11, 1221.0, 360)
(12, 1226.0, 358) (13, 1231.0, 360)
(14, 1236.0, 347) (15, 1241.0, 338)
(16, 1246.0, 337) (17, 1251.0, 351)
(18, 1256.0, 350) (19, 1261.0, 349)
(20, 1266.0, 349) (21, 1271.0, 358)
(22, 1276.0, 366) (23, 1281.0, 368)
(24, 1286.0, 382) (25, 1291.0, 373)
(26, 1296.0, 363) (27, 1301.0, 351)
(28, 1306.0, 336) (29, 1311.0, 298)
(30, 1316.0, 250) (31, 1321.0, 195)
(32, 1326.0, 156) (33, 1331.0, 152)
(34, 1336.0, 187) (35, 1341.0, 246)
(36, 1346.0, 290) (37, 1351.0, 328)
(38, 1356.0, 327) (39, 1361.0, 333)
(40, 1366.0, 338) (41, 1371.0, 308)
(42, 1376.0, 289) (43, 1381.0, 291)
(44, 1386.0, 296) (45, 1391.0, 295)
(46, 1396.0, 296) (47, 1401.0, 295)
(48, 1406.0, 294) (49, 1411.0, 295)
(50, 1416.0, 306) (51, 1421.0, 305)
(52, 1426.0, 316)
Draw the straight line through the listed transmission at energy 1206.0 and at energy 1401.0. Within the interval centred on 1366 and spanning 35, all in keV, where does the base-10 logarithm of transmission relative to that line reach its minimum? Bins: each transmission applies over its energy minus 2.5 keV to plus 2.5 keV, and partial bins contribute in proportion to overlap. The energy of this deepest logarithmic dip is 1376.0 keV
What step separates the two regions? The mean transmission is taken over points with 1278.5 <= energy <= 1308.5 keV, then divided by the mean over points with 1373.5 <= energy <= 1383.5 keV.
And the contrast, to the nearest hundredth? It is 1.25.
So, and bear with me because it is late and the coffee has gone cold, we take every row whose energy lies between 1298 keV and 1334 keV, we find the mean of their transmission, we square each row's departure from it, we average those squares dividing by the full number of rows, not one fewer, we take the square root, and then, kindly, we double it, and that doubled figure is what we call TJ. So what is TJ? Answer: 154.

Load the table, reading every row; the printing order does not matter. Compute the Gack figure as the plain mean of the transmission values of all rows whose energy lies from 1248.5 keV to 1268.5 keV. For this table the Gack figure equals 350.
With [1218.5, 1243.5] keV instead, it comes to 353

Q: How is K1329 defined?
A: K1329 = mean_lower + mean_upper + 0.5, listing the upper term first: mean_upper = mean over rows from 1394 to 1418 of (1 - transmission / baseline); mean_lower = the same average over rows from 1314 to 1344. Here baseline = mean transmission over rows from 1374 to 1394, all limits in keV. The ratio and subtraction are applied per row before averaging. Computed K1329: 0.81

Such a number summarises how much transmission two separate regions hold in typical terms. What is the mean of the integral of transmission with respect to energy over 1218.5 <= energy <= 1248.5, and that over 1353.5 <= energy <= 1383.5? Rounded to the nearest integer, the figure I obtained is 9965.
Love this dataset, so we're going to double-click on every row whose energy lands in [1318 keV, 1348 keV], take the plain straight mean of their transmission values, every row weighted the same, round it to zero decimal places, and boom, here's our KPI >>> 204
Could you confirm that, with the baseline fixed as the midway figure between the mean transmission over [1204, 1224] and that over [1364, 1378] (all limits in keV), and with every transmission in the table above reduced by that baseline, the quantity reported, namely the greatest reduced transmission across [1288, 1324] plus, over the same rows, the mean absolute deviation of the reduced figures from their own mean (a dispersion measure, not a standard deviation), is 92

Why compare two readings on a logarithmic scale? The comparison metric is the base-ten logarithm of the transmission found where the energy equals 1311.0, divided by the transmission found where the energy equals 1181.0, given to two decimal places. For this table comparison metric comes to -0.10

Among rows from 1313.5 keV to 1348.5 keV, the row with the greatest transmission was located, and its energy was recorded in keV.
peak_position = 1346.0 keV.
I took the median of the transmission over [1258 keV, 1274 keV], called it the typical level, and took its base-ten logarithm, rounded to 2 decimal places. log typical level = 2.54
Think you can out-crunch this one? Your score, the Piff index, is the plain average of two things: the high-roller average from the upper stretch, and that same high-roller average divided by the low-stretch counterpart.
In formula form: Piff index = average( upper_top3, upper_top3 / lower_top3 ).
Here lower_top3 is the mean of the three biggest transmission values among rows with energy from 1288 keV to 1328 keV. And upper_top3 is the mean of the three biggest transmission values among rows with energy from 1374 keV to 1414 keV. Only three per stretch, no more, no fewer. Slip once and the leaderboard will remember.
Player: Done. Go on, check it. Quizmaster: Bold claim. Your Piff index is 148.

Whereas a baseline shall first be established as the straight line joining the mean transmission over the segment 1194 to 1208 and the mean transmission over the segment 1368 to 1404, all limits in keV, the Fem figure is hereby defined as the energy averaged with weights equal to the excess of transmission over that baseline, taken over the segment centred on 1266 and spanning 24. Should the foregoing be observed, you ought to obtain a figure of 1266.4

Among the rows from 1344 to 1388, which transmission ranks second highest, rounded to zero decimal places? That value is 333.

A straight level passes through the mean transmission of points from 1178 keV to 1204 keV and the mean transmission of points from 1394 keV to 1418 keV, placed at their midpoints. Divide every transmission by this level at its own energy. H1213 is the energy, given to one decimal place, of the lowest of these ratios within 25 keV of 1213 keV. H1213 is 1196.0 keV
